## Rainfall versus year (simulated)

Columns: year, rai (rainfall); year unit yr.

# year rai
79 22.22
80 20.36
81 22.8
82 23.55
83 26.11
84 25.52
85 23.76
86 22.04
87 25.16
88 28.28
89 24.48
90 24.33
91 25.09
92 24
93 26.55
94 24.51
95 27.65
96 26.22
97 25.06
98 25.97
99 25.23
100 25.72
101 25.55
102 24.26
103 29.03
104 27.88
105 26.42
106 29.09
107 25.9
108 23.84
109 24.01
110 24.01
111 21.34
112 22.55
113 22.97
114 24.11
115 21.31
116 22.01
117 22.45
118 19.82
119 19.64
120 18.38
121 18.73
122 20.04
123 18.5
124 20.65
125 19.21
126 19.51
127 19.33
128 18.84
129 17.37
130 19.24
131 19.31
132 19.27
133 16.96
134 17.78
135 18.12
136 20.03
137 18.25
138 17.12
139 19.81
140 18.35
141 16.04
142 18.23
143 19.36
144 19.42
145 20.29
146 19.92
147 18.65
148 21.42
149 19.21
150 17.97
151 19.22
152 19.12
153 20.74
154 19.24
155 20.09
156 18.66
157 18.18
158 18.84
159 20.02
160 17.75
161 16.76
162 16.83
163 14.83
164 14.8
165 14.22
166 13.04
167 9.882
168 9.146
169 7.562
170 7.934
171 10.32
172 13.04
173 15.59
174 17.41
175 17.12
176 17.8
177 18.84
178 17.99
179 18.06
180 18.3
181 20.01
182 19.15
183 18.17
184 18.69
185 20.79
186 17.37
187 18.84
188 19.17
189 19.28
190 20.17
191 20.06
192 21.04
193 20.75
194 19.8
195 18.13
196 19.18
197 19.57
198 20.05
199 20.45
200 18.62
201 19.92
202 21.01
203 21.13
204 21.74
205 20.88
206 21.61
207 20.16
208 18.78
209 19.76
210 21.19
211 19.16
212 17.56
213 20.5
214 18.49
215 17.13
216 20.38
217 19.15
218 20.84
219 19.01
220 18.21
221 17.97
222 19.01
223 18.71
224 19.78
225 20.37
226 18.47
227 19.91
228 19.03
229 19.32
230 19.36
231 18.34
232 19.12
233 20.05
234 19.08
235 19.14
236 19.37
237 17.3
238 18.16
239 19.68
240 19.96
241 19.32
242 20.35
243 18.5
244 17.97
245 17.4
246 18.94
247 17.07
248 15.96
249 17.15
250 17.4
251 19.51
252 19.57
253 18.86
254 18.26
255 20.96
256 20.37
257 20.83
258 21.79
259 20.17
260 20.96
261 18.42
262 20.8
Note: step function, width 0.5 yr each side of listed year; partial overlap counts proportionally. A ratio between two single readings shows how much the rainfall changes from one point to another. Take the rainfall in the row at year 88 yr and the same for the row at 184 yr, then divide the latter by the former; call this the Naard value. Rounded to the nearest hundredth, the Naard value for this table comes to 0.66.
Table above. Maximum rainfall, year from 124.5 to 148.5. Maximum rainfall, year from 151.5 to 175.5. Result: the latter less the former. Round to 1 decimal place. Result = -0.7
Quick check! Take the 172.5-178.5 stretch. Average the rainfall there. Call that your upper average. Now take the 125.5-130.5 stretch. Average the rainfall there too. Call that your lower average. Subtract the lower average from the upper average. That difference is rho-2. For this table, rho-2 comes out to -1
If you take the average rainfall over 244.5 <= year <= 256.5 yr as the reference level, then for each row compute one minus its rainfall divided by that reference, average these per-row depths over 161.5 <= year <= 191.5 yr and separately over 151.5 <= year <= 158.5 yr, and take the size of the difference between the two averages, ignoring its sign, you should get 0.2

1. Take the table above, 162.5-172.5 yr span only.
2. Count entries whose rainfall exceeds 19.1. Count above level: 0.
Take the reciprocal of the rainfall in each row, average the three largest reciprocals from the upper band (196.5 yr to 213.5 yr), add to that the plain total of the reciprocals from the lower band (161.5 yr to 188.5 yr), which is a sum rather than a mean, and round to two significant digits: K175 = 1.9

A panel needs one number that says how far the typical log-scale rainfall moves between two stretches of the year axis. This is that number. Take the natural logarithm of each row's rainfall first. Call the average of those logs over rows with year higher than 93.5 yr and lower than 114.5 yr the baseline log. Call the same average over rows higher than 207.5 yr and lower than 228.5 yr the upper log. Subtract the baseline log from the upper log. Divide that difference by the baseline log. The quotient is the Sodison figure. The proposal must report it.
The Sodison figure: -0.085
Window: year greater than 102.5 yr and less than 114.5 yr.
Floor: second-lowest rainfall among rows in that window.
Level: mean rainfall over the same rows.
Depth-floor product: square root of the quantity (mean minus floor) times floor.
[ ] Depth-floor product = 7.6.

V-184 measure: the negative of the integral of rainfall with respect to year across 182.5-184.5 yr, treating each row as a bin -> -36.9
